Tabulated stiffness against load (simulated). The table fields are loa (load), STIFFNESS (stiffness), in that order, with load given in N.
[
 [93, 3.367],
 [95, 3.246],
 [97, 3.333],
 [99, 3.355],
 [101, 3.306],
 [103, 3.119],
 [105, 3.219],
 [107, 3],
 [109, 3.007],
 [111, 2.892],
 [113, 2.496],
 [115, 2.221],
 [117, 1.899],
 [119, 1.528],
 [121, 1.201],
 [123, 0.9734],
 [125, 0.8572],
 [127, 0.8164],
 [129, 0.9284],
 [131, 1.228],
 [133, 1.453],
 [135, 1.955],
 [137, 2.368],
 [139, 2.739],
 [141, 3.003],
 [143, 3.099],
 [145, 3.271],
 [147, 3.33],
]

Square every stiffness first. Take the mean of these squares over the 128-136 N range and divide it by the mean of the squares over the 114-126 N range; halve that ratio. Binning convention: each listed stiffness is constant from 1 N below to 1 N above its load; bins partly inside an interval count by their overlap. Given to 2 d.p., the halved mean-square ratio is 0.44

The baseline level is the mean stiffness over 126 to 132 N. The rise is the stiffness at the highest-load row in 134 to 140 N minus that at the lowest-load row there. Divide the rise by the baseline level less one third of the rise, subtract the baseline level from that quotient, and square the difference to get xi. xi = 0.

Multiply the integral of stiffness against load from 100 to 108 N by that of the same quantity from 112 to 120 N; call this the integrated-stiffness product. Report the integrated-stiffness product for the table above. 412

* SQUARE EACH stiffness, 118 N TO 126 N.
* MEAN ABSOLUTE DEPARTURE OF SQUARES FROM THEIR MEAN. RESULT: 0.52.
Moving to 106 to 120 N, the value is 2.22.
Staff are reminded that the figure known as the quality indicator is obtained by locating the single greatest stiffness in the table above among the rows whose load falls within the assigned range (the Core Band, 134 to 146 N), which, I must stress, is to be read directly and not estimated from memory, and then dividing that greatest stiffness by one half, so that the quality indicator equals 6.5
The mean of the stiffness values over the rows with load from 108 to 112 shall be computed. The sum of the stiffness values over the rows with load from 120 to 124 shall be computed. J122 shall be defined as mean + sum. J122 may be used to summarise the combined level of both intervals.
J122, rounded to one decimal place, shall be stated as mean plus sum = 5.1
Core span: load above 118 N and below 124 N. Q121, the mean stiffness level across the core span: 1.2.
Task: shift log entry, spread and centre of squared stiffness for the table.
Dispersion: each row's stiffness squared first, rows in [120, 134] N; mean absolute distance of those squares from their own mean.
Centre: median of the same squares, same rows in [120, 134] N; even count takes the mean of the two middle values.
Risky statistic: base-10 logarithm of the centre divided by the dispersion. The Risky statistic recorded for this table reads 0.34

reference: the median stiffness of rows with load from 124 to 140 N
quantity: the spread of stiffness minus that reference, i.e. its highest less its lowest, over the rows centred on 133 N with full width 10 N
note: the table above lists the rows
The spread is 1.4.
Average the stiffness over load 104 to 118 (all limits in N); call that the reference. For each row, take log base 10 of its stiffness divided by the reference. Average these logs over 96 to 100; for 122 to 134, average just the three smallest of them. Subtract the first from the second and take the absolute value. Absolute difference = 0.59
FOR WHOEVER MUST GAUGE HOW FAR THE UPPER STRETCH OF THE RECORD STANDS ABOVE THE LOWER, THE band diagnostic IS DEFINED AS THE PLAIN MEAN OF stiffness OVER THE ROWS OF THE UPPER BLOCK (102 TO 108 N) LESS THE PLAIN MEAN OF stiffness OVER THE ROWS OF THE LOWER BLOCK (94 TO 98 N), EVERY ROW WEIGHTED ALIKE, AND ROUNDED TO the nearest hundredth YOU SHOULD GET -0.18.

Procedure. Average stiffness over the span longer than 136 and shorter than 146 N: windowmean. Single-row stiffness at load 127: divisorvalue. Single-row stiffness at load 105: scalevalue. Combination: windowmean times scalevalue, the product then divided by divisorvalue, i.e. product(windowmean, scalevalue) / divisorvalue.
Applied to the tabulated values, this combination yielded 11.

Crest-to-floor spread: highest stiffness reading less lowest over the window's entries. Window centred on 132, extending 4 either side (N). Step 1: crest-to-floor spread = 1.03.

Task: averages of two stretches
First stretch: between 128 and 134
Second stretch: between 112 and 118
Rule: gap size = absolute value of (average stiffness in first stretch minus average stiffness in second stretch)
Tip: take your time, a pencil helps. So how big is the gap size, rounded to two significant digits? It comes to 1.0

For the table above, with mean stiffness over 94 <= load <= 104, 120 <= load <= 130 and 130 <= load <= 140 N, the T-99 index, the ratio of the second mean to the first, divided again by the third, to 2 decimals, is 0.15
